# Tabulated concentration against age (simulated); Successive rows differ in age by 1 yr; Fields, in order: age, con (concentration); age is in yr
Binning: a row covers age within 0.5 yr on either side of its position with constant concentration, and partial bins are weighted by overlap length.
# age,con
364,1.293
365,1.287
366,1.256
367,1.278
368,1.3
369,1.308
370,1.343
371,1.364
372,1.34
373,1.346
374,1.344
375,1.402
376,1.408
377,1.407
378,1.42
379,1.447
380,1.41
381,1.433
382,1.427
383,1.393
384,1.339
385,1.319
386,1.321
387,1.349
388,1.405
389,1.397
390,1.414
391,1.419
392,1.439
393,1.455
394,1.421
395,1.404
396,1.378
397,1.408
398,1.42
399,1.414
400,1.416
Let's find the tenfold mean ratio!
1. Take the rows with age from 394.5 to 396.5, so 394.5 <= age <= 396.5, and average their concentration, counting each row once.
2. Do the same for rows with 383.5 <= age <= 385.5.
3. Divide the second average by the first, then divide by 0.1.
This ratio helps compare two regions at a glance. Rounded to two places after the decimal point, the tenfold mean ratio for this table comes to 9.55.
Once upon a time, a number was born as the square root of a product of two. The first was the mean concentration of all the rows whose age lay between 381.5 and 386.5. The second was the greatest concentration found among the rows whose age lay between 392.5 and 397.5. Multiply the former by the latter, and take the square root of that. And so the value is 1.41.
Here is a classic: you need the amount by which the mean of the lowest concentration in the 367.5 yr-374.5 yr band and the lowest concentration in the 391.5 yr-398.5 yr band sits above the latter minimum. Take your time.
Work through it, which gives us -0.039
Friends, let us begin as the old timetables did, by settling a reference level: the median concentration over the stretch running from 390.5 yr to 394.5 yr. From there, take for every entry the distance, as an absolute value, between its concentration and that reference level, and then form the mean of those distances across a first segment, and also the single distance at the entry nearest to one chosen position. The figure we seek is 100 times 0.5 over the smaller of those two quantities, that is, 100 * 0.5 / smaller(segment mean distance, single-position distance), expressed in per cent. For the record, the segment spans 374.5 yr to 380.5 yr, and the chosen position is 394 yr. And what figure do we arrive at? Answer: 5556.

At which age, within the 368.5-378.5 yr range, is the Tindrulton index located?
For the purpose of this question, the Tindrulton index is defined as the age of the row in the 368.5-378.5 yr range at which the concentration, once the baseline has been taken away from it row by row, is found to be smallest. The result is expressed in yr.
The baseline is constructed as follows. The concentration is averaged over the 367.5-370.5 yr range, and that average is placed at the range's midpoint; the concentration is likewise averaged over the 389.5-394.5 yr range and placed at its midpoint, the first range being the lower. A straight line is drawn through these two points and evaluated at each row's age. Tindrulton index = 369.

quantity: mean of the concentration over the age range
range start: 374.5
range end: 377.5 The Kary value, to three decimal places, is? 1.406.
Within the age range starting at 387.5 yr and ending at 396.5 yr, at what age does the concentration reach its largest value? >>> 393 yr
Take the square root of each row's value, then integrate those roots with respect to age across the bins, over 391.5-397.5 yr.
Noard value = 7.14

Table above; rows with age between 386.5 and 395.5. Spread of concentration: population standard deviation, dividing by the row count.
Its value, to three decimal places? 0.028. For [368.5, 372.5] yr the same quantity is 0.020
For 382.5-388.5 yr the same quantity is 0.033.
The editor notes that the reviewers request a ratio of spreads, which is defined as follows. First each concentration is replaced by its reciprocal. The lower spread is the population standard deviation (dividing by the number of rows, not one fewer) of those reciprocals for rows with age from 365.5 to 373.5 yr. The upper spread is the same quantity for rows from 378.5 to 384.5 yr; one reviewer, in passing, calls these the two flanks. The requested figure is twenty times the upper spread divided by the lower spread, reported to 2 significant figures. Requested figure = 18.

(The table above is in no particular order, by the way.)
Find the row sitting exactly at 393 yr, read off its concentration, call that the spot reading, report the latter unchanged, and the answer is 1.455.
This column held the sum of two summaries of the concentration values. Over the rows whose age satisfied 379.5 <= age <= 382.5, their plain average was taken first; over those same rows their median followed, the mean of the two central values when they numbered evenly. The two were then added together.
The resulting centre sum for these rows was 2.85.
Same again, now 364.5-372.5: 2.61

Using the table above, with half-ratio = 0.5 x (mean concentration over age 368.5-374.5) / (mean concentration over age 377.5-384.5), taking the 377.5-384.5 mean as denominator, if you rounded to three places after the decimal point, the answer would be 0.476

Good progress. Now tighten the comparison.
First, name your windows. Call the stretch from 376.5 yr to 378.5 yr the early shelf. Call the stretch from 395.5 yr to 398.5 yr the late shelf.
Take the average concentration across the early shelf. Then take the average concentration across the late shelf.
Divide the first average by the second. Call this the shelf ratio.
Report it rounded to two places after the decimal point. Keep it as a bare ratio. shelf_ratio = 1.01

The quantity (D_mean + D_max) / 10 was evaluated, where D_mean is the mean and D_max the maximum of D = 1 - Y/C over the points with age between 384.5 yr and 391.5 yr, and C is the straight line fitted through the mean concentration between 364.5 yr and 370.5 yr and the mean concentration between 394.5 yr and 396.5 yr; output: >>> 0.0021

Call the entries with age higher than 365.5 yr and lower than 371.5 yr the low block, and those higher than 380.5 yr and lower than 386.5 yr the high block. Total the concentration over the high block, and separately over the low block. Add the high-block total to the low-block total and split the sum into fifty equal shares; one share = 0.322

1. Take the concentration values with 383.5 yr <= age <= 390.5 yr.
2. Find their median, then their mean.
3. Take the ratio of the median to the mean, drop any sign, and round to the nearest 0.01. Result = 0.99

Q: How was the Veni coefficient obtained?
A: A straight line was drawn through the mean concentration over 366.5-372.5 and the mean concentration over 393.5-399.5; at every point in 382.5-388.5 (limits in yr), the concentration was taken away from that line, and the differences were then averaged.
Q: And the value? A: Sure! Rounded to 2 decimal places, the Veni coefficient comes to 0.02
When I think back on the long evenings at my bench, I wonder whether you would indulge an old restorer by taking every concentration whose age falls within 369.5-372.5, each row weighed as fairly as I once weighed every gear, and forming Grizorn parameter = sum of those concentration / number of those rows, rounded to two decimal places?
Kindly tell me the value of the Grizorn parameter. 1.35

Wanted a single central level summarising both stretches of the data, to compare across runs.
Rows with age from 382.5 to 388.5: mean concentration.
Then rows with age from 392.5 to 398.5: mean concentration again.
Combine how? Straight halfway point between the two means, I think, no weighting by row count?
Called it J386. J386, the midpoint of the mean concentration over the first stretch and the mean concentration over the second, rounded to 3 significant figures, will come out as 1.38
